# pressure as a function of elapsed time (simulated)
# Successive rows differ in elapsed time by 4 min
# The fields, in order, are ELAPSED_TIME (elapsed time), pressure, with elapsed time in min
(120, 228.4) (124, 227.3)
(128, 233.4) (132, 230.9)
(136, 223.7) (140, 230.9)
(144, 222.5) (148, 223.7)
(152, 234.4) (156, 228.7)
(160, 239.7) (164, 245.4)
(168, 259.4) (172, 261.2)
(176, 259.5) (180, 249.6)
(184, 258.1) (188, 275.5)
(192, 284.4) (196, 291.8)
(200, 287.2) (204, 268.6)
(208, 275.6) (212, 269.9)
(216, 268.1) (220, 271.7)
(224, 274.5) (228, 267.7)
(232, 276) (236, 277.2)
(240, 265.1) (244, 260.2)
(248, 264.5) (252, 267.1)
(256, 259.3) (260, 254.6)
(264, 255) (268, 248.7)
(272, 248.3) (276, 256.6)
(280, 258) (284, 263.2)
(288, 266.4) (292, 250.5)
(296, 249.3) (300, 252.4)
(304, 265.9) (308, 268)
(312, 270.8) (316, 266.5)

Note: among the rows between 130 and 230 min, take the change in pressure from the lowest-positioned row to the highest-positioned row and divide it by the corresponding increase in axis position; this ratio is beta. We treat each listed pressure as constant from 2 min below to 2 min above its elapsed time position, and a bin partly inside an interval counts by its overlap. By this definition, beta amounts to 0.38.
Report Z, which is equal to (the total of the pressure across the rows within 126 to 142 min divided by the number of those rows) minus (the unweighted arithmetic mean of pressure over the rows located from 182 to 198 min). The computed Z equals -48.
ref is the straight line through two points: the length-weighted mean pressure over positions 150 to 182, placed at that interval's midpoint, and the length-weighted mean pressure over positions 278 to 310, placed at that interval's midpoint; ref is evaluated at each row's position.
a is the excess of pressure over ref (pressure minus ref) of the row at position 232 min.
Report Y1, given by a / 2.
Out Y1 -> 11.3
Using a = 22.6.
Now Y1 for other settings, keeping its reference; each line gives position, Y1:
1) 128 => -5.1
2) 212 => 9.2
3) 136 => -10.4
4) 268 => -4.0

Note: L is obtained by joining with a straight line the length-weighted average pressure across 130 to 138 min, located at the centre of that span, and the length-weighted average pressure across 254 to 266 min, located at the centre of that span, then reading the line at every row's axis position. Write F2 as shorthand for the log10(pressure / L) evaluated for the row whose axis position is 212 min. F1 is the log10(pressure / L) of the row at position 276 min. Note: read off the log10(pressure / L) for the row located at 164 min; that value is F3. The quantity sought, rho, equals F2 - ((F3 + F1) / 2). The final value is 0.034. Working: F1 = -0.006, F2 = 0.0416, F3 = 0.02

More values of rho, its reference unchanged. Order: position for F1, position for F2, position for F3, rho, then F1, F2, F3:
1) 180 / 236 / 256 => 0.030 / 0.021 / 0.0435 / 0.01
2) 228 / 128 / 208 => -0.028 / 0.032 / 0.0141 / 0.05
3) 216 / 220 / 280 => 0.025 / 0.037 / 0.0412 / 0.00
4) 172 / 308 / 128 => -0.028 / 0.044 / 0.0011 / 0.01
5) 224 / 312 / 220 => -0.039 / 0.044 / 0.0041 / 0.04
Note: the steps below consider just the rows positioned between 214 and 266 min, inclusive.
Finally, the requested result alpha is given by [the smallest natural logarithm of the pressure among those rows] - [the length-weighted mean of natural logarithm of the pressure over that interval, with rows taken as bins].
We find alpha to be -0.044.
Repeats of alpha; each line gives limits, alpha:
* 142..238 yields -0.158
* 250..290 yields -0.037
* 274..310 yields -0.038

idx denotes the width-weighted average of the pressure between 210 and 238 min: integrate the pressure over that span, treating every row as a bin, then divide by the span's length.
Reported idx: 272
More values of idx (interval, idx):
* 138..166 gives 232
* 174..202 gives 272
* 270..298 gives 256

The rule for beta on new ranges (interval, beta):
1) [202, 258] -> -0.18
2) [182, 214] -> 0.42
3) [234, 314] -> -0.08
